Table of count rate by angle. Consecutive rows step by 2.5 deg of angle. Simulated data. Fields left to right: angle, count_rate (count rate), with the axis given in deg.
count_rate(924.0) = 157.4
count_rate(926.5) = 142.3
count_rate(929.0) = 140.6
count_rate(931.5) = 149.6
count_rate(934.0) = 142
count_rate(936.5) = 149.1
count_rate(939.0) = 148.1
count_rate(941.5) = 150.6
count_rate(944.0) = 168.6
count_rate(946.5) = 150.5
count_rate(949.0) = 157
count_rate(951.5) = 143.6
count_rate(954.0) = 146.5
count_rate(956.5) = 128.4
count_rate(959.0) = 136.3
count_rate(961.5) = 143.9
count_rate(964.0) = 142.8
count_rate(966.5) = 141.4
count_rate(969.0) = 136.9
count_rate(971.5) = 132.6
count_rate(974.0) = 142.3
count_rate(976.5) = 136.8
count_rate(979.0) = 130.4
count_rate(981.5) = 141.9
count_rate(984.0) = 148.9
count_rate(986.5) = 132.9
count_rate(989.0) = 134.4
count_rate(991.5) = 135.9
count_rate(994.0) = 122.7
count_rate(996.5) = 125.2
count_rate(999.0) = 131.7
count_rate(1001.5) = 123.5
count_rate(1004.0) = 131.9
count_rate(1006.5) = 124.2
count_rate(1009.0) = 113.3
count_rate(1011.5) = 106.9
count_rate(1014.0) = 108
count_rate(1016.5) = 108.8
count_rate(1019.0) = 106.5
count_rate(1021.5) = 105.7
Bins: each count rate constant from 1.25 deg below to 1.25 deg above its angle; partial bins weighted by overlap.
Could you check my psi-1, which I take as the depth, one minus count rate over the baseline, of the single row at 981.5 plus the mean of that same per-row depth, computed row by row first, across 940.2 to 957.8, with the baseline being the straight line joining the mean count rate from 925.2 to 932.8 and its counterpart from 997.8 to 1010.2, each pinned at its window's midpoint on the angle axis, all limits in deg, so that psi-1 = -0.16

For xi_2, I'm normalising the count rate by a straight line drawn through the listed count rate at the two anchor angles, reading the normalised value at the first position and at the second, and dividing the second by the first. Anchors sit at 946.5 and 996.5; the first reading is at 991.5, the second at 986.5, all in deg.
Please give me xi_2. 0.96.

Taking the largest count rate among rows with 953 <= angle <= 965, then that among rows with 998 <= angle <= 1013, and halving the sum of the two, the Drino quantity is 139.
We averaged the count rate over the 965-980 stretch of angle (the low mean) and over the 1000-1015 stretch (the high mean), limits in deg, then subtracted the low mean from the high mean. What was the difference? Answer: -19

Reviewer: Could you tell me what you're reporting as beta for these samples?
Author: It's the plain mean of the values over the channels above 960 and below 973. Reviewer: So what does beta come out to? 140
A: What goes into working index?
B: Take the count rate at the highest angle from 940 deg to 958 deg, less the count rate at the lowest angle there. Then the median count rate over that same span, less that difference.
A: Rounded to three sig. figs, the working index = 173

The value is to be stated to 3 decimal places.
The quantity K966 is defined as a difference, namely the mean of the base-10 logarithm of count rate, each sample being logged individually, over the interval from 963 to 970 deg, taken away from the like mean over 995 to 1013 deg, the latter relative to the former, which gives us -0.061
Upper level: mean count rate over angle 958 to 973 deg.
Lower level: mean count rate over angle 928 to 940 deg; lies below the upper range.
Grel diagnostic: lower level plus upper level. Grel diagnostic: 285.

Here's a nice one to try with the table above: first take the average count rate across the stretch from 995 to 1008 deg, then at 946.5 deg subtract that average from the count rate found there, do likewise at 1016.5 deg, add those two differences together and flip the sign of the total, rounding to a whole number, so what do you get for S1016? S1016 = -5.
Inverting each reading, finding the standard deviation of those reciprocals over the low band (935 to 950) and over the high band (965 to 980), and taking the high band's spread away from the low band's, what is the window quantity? 0.0001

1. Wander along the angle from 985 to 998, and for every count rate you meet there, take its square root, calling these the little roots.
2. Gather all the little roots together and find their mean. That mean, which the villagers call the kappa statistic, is 11.4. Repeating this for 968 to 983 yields 11.7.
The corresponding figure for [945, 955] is 12.2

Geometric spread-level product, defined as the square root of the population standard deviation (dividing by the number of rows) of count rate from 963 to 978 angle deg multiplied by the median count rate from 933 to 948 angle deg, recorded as 23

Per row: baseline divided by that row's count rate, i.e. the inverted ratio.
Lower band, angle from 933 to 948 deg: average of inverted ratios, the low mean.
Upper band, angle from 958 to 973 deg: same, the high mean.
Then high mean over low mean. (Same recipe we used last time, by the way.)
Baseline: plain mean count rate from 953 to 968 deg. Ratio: 1.09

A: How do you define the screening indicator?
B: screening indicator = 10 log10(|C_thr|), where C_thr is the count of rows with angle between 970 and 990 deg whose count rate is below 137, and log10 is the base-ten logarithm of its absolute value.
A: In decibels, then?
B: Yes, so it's 7.0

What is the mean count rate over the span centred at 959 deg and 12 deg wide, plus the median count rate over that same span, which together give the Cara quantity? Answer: 282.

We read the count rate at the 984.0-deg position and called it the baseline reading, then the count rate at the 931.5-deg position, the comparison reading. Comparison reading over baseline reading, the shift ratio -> 1.00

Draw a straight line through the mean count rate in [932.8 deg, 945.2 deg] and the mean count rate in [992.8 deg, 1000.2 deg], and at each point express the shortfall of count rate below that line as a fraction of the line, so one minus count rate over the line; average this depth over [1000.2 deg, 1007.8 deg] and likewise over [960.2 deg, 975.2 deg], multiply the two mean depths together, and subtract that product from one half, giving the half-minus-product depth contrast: 0.500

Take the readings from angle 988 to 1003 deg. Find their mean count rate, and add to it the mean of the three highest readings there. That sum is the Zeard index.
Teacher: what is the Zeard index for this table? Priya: 263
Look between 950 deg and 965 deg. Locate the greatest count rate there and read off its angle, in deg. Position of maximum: 954.0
